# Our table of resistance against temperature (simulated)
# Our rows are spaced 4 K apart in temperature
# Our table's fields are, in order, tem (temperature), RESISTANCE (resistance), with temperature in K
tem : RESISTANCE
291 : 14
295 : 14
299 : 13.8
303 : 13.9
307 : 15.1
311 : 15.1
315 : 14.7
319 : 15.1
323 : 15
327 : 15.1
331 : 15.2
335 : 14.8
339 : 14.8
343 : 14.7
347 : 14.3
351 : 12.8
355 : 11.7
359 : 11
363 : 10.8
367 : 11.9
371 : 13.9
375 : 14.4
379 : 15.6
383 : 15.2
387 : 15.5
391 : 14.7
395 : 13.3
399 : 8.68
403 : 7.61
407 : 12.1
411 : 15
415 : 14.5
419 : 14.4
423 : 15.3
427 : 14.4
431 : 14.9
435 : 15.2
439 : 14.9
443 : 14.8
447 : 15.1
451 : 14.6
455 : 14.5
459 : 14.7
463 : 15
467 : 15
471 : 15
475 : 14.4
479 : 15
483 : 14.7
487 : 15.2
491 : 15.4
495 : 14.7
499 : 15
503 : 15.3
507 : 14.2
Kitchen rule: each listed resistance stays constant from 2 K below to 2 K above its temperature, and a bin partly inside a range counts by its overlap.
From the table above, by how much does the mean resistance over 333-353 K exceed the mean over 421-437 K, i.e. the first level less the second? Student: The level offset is -0.7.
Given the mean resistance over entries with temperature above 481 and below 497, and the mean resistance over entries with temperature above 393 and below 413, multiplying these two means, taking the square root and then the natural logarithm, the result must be 2.57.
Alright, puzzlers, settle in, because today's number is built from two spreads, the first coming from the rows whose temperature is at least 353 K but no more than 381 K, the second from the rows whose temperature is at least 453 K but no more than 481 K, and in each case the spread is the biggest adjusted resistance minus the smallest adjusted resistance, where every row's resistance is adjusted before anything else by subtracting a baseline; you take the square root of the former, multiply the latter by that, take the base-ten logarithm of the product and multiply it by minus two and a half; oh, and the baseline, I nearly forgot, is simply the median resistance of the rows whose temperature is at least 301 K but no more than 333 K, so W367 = -0.3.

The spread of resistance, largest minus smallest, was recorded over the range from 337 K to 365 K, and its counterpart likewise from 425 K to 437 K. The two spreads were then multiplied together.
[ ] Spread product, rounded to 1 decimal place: 3.2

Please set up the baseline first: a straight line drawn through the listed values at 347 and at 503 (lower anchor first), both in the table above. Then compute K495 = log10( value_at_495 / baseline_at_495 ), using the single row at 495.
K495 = -0.016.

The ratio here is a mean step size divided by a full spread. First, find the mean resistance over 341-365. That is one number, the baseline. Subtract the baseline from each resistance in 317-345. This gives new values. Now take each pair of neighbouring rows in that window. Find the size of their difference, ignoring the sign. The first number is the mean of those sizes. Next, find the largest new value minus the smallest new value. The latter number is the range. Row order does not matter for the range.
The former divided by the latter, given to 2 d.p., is 0.27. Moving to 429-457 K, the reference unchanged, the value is 0.38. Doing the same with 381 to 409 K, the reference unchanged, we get 0.27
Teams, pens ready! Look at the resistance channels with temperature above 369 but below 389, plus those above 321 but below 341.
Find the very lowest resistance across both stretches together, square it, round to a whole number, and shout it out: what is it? 193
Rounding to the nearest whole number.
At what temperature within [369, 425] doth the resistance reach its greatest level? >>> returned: 379 K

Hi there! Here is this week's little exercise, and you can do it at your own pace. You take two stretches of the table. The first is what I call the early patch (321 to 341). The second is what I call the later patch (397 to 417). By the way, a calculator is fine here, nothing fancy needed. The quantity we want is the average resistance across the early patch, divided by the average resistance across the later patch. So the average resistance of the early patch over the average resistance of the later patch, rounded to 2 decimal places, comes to 1.29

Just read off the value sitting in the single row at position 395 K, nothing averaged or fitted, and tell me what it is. 13.3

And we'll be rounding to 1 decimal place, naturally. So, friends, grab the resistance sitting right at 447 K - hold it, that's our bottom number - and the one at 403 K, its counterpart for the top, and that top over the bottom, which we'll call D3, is 0.5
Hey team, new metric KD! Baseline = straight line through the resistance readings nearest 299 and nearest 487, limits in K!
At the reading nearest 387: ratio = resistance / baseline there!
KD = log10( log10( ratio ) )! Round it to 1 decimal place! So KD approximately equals -1.5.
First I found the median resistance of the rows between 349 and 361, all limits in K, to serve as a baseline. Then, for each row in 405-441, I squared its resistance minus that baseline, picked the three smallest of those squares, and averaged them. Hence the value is 5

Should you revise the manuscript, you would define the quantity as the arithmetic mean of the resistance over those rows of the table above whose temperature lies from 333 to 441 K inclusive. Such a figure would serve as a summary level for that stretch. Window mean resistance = 13.6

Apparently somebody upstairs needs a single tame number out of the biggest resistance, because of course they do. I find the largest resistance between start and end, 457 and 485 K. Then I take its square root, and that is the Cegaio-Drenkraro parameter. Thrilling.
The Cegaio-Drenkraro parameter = 3.87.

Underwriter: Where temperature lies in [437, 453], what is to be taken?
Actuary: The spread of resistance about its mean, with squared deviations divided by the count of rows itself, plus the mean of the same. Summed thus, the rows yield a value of 15.03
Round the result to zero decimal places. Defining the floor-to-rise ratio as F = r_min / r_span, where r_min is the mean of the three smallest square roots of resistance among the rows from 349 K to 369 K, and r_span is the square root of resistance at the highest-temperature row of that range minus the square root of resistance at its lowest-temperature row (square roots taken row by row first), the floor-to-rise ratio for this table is -26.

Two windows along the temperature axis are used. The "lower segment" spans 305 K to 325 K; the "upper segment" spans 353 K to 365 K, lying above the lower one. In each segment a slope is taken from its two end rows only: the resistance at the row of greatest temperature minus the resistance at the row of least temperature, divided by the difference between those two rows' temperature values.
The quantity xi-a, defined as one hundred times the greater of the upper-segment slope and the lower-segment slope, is -1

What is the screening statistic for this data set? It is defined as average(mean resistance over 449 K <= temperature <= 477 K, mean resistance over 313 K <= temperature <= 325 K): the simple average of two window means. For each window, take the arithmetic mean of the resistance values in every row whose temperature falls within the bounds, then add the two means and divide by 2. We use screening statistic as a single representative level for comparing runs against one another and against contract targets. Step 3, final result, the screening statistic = 14.8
